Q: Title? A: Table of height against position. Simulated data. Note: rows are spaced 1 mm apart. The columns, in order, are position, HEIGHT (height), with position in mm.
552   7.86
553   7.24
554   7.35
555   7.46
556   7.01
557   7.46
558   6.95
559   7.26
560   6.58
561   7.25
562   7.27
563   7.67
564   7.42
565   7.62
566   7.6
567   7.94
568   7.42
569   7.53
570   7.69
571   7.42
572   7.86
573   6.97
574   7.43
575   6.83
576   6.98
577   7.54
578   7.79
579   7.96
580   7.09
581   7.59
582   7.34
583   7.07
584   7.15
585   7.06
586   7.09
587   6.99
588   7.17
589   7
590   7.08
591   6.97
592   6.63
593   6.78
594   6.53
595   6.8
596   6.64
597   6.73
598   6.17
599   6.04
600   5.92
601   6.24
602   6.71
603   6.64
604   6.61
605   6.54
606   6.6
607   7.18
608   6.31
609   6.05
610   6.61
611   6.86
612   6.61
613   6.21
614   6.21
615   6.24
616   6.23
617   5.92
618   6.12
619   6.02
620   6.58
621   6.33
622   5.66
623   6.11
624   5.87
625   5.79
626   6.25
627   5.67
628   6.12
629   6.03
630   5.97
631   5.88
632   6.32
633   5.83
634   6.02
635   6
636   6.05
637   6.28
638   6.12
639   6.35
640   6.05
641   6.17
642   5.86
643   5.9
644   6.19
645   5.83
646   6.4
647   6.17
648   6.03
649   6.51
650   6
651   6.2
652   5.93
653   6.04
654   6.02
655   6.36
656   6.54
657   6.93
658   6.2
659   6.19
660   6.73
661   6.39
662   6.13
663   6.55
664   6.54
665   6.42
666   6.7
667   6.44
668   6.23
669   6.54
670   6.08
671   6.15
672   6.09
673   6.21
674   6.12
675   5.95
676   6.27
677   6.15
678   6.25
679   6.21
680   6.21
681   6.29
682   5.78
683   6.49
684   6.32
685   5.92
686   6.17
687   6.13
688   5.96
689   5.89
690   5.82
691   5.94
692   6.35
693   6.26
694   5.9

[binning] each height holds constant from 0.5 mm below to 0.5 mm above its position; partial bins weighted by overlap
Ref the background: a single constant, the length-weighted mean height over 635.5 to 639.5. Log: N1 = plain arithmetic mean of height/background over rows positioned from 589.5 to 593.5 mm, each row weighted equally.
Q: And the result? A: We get 1.11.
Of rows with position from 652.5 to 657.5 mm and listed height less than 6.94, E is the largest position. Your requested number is 657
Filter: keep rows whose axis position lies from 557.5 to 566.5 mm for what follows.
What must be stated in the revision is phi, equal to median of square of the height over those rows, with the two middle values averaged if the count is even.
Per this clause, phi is 53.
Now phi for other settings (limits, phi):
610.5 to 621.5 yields 39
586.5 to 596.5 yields 47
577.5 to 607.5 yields 47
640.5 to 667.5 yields 38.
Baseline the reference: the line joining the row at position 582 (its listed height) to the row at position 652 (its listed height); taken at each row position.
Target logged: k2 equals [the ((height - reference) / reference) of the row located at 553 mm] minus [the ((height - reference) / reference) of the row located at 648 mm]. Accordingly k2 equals -0.09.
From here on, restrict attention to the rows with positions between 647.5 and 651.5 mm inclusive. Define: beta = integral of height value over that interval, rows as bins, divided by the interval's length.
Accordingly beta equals 6.2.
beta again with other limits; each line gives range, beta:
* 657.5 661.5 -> 6.4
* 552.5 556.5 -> 7.3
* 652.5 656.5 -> 6.2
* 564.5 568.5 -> 7.6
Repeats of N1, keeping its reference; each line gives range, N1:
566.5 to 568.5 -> 1.24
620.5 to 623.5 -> 0.97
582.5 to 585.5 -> 1.14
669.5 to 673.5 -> 0.99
